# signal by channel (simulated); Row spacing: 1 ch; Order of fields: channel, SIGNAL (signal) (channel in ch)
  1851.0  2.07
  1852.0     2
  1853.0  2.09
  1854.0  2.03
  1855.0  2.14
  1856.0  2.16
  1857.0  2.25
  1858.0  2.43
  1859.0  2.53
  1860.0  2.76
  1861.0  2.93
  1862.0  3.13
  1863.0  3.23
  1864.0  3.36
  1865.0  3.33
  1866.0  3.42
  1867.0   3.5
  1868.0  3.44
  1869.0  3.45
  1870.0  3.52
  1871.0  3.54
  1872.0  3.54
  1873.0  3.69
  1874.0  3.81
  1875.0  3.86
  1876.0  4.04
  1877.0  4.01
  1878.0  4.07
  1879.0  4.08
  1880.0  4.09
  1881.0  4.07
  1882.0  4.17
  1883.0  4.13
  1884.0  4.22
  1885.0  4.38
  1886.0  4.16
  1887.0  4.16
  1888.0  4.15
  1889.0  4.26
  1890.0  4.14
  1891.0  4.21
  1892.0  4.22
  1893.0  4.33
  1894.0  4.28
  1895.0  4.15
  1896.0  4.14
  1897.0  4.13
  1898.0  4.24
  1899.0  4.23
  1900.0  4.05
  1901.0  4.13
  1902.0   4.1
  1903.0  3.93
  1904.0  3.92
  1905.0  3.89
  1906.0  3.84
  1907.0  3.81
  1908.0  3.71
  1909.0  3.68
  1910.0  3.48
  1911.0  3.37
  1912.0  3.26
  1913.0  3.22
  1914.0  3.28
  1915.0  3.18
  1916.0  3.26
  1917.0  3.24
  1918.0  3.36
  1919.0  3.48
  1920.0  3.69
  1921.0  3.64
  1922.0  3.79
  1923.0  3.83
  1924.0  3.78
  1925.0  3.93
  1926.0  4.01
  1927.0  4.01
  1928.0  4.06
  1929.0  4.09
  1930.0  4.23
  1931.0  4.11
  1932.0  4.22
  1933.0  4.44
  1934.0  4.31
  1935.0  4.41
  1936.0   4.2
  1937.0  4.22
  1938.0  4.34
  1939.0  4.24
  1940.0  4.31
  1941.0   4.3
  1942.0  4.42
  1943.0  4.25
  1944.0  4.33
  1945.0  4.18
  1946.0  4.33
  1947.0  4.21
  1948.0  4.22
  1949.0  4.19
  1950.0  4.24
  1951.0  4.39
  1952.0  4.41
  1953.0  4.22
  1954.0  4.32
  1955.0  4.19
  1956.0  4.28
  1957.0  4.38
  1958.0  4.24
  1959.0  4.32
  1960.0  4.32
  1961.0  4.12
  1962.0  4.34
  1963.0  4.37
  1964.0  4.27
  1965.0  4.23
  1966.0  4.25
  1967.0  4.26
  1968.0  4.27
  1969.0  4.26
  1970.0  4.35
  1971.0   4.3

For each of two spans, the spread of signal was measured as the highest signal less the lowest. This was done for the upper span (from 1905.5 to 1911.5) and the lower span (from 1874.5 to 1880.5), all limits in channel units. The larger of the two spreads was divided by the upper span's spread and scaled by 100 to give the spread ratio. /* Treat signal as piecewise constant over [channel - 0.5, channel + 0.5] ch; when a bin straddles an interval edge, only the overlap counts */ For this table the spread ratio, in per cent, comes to 100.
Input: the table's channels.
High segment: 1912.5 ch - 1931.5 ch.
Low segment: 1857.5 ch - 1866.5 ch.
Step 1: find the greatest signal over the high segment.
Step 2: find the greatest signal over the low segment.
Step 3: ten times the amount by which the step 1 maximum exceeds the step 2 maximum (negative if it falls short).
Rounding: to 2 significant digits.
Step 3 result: 8.1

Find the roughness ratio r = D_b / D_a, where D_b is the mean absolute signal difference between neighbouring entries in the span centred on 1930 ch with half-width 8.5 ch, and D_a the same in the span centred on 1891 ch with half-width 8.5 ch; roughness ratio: 1.29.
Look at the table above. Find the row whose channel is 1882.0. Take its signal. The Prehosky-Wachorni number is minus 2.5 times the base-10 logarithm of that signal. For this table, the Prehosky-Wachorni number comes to -1.55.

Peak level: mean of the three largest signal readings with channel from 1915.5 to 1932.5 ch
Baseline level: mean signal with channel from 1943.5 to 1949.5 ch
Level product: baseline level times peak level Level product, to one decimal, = 17.8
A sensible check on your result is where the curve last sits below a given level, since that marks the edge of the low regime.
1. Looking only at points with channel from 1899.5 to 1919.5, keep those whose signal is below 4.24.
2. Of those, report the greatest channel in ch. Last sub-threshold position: 1919.0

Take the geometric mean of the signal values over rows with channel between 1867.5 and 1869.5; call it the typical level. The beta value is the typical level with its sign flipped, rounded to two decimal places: -3.44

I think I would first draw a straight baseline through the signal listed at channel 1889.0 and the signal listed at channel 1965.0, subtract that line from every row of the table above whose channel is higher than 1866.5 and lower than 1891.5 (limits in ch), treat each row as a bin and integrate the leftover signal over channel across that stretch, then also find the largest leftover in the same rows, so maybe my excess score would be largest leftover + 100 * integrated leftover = -791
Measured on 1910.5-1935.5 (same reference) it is -1196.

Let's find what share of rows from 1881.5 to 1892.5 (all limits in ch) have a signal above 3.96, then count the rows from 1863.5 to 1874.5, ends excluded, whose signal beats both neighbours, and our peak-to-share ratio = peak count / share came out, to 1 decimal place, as 1.0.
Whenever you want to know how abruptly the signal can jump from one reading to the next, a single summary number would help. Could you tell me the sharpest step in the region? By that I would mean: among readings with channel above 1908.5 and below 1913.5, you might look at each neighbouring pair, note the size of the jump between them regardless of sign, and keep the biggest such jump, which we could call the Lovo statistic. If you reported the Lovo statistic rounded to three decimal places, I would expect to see 0.200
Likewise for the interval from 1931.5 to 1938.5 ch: 0.220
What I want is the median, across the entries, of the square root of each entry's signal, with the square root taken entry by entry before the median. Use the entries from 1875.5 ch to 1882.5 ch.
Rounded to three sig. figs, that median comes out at 2.02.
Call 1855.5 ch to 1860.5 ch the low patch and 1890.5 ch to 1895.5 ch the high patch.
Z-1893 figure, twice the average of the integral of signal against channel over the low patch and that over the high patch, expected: 33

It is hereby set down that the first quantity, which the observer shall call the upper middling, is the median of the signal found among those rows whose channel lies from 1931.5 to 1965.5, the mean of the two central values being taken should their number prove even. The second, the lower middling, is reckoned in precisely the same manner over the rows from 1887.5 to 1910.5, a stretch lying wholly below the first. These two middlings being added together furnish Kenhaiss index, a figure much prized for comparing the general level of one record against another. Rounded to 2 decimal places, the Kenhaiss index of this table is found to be 8.42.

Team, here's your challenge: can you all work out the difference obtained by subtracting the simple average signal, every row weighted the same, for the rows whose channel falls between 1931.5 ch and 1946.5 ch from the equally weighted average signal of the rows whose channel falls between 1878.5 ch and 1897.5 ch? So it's -0.12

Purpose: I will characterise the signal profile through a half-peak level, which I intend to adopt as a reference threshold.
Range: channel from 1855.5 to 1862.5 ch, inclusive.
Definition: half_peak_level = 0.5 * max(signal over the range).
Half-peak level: 1.6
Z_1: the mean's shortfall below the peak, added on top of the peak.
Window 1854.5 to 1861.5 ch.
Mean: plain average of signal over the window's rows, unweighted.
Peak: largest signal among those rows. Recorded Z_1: 3.40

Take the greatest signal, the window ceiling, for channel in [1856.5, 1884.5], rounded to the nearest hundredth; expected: 4.22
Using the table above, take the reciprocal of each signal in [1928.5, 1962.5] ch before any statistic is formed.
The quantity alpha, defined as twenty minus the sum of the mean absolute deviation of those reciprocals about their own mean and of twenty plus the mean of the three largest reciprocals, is -0.248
